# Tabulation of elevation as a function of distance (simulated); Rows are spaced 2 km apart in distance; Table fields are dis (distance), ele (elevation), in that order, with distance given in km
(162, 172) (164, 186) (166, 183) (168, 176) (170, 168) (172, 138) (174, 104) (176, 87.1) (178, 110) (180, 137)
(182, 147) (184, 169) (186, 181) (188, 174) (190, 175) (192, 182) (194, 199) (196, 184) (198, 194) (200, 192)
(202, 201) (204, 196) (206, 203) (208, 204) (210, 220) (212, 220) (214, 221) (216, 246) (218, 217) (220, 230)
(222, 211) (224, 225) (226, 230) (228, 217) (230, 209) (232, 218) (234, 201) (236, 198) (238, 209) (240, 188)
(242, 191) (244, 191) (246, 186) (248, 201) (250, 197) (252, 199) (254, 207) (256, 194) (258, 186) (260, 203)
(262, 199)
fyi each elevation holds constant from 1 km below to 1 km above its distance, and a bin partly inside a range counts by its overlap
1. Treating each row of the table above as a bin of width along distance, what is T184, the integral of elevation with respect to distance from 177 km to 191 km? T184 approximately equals 2186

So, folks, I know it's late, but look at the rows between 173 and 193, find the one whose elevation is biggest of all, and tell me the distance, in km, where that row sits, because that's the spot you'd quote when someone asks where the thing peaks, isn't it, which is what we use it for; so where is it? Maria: 192 km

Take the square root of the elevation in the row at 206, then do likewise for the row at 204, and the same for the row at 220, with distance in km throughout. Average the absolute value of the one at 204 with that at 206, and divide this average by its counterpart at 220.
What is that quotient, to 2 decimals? 0.93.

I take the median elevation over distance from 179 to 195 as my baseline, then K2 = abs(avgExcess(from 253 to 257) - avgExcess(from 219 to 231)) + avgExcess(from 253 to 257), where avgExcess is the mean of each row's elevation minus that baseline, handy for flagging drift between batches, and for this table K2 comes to 46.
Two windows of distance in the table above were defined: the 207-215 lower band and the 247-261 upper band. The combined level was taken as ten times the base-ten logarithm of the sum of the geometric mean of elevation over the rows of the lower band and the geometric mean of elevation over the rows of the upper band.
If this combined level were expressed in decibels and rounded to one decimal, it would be 26.2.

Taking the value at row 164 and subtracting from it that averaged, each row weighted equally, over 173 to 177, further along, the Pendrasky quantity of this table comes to 90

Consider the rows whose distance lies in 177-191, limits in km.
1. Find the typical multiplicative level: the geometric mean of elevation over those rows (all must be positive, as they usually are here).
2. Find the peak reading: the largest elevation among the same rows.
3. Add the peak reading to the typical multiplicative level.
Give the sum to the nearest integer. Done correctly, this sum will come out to 335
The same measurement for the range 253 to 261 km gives 404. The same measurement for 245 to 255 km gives 405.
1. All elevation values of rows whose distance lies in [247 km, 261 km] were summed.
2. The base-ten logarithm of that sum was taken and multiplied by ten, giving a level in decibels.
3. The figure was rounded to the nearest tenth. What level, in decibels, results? 31.4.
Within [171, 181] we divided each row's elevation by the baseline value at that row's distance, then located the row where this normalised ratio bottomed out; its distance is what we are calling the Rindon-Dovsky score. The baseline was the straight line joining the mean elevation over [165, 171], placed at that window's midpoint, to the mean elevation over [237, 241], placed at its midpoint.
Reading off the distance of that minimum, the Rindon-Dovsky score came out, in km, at 176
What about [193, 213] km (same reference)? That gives 196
